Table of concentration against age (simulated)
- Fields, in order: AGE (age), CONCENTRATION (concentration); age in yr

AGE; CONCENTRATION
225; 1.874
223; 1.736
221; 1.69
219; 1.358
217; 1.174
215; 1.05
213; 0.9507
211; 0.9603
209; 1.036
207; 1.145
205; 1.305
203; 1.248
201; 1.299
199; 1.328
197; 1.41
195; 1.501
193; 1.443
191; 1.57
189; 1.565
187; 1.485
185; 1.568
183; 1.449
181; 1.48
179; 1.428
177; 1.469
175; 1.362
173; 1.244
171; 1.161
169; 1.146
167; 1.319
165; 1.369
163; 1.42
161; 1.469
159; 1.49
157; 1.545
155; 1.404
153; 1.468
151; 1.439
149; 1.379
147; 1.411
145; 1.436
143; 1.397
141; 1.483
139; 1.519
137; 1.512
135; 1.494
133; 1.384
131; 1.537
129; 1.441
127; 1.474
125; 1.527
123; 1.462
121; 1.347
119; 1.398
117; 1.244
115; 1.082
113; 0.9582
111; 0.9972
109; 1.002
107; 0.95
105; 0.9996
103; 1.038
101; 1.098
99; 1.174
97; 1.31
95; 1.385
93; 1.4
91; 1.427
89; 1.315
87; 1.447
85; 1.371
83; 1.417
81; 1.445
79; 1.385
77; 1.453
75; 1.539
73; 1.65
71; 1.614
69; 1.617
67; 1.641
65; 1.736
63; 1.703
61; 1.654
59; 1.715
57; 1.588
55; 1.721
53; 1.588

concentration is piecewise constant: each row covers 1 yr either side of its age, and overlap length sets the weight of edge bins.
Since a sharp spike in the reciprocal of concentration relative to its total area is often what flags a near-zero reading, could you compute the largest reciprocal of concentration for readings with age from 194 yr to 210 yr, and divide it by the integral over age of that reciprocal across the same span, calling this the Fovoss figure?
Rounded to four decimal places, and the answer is 0.0766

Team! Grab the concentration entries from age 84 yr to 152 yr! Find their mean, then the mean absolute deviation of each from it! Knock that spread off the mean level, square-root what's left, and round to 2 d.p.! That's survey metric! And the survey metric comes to 1.08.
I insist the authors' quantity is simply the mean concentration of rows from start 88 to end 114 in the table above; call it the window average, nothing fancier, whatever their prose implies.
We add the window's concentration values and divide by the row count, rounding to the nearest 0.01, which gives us 1.16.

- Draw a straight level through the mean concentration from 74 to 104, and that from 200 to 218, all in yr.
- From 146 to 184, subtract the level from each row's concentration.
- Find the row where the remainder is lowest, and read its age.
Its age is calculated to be 169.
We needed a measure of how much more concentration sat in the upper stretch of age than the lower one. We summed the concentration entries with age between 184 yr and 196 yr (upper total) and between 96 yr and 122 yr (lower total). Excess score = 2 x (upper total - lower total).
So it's -11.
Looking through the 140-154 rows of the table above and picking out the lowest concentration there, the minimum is 1.379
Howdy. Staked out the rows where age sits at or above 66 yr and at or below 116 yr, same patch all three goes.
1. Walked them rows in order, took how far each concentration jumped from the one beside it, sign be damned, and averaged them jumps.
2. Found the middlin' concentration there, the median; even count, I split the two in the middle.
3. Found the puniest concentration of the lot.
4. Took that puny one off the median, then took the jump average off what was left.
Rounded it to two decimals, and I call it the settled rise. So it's 0.37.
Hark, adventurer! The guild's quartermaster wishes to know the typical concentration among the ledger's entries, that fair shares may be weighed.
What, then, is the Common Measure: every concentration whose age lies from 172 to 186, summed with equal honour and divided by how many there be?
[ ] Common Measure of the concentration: 1.43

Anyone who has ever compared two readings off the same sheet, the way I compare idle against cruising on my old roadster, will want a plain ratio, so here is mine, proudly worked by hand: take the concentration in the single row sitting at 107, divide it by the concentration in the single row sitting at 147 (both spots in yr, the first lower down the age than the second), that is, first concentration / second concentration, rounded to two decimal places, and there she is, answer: 0.67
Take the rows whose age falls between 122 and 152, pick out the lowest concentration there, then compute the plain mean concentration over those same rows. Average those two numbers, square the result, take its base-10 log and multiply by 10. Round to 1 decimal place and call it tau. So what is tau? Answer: 3.0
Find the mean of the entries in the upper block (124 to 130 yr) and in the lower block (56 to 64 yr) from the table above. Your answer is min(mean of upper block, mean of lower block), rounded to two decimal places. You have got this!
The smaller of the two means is 1.48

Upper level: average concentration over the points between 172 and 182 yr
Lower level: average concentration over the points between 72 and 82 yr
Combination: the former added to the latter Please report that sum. 2.89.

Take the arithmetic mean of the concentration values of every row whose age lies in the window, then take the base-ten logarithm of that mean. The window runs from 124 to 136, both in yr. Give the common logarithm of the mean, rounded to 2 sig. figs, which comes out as 0.17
